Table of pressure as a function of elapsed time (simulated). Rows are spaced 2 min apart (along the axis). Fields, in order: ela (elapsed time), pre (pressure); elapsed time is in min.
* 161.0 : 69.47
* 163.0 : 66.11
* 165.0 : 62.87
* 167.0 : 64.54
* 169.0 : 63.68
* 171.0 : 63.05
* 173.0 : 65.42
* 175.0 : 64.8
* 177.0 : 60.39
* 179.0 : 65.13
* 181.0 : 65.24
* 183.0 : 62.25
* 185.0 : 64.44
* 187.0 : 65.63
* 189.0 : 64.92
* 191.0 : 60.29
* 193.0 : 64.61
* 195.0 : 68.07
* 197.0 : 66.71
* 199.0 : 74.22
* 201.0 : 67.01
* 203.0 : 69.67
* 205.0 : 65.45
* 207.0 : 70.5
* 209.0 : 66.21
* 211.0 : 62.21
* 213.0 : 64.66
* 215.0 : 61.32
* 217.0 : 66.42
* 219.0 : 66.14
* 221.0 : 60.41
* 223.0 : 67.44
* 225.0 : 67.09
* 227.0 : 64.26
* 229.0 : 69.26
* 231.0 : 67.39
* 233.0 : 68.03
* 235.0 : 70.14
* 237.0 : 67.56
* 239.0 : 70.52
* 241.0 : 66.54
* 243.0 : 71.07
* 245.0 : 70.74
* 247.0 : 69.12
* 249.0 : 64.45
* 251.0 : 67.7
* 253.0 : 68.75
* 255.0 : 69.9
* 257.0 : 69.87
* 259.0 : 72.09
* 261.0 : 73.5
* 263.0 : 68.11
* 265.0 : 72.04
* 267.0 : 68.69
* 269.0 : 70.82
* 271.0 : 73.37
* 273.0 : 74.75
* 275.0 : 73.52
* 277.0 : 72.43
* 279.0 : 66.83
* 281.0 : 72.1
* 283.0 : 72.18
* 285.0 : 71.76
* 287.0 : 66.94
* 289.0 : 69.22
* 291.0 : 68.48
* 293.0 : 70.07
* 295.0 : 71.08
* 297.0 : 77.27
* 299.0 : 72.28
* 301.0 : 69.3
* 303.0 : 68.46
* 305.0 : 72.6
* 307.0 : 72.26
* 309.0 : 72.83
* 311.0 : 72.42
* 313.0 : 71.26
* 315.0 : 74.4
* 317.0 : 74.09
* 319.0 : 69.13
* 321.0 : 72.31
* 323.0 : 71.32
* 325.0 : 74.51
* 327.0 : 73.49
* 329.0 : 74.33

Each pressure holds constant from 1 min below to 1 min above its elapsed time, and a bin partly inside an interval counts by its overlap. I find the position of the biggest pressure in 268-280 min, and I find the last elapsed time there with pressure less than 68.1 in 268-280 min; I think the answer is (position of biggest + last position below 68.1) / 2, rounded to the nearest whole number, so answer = 276 min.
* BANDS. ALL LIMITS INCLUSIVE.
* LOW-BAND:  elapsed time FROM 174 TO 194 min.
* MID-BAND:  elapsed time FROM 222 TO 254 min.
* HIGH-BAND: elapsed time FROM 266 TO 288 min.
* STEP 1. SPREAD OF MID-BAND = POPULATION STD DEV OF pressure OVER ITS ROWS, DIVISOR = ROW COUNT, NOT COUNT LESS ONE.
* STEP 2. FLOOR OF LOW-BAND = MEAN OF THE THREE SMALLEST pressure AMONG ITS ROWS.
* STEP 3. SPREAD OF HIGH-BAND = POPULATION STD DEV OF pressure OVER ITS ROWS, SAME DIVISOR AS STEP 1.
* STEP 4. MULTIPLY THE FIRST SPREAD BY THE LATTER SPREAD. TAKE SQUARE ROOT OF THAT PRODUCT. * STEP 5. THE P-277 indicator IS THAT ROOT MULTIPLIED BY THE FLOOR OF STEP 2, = 136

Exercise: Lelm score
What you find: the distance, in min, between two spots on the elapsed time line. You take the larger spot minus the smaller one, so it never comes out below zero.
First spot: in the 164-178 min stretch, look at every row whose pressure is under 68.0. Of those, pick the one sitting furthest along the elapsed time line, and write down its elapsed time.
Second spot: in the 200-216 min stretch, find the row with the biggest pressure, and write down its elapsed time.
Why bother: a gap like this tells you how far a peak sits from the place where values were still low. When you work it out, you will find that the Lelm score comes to 30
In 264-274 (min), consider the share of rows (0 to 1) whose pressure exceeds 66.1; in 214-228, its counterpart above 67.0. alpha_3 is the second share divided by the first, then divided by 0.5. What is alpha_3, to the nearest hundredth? 0.57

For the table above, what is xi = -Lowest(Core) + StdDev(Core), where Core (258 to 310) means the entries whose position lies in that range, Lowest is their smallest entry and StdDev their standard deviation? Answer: -64.4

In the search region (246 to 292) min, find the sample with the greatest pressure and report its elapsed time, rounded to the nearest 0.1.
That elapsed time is 273.0 min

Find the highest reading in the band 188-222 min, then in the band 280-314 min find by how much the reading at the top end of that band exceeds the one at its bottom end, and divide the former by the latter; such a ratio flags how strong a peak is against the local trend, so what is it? -88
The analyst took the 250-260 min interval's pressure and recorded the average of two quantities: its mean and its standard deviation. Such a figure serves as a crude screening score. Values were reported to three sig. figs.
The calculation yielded 35.6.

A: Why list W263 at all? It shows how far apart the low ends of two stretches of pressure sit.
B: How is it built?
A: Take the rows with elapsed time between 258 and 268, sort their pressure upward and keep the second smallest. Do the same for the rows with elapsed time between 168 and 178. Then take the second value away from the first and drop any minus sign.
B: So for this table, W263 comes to 6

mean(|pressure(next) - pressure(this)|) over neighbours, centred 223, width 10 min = 4.0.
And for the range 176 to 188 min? 2.2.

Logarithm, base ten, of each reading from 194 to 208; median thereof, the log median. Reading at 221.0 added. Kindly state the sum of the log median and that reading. 62.2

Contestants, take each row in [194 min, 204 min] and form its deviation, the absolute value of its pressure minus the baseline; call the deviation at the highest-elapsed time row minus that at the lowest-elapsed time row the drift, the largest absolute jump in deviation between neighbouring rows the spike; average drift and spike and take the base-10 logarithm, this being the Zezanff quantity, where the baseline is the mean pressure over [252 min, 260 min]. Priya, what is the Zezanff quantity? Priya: -0.276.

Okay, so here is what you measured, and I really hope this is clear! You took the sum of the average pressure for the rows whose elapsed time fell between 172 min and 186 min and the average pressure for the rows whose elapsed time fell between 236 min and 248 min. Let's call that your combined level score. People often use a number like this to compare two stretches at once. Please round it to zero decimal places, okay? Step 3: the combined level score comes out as 133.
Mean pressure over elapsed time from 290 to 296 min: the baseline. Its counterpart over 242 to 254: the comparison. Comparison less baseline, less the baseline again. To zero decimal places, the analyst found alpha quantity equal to -71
